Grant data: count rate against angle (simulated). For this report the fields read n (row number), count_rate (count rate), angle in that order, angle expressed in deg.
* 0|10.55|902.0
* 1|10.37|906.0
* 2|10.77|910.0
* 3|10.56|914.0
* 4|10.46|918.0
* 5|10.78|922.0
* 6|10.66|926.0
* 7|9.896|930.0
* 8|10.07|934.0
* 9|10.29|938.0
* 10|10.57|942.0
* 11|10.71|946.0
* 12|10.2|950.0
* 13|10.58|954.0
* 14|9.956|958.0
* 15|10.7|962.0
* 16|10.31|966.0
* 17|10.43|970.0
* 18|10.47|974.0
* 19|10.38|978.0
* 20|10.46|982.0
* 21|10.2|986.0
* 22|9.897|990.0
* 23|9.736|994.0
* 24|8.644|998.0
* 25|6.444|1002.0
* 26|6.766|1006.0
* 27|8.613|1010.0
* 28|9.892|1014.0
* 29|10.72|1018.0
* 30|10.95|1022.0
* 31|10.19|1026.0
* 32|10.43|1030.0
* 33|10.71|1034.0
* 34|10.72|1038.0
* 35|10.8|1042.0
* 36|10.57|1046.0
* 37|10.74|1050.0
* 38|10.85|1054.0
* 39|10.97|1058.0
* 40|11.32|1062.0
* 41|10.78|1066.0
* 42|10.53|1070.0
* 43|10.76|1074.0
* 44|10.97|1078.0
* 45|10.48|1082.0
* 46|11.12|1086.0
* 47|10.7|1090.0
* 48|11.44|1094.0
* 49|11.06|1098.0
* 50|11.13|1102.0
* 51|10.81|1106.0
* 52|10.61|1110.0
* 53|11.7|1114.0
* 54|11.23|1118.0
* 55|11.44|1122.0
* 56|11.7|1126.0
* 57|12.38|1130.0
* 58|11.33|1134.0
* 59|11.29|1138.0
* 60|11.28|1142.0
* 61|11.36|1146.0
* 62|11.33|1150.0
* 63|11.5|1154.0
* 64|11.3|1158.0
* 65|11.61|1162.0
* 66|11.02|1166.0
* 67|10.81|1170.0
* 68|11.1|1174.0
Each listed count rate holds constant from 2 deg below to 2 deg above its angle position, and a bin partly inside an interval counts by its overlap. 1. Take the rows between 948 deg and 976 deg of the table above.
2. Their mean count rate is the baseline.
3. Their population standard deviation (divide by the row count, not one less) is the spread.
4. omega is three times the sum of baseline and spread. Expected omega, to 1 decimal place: 31.8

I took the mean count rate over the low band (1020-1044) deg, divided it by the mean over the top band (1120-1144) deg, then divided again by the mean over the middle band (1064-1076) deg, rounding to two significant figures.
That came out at 0.086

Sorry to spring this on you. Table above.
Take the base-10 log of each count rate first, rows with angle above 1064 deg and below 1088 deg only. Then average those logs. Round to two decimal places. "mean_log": 1.03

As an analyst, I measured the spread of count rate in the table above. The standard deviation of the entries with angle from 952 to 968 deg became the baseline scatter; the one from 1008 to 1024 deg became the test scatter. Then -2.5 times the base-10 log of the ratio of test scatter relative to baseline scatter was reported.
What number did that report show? -1.3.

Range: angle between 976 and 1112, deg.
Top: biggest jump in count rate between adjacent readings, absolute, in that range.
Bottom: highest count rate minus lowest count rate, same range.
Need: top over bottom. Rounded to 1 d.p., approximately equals 0.4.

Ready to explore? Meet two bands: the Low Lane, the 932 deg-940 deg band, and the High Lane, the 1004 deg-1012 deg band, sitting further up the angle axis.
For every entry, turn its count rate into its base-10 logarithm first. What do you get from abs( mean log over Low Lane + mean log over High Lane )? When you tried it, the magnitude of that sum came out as 1.89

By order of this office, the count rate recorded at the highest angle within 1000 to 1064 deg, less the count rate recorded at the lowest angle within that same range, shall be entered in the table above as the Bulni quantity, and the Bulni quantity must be 4.9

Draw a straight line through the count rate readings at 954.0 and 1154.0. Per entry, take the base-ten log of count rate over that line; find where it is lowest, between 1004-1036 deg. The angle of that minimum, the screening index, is 1006.0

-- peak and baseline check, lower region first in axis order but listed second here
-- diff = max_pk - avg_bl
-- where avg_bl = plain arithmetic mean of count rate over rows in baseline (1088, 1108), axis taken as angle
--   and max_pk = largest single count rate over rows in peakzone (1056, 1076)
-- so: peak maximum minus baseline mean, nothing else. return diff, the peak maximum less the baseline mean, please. 0.29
